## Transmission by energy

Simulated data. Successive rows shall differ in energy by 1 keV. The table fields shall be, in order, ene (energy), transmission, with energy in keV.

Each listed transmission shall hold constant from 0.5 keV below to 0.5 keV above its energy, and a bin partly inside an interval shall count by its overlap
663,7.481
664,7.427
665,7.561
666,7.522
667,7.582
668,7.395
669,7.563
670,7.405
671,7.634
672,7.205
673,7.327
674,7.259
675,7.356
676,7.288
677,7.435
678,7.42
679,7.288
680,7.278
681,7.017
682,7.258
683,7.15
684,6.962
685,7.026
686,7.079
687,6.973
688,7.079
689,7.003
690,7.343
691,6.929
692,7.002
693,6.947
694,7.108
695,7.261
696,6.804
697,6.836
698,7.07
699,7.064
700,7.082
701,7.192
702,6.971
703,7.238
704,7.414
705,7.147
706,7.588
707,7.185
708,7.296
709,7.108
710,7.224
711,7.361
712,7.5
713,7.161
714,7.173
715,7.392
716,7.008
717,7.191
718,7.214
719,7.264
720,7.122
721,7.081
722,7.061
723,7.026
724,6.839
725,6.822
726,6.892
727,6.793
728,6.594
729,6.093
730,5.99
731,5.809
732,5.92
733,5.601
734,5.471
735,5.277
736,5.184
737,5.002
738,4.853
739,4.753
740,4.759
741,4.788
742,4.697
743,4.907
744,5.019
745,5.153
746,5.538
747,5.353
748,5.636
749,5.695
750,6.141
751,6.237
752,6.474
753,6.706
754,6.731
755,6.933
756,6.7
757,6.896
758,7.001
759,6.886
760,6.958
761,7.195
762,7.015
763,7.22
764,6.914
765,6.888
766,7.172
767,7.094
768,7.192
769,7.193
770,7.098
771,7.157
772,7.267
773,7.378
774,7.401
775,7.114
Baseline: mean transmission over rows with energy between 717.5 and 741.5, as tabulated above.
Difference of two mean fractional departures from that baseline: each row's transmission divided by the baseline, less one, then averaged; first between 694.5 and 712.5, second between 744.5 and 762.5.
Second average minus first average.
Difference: -0.13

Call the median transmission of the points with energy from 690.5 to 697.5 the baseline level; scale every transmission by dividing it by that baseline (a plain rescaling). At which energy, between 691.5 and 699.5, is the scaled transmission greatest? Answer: 695 keV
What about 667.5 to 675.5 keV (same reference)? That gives 671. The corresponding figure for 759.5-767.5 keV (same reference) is 763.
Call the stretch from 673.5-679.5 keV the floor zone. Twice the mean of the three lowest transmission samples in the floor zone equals 14.6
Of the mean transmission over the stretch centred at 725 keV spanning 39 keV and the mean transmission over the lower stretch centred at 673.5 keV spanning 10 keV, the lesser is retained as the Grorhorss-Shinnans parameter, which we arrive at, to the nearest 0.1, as 6.4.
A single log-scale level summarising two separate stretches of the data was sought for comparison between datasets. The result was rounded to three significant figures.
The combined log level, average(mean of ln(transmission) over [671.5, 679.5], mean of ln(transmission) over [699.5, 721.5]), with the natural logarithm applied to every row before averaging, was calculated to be 1.98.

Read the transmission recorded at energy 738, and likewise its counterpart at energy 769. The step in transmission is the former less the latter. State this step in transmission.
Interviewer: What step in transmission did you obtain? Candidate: -2.3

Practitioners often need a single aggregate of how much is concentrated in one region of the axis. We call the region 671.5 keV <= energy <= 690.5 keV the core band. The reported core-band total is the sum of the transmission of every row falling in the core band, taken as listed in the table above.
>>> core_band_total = 137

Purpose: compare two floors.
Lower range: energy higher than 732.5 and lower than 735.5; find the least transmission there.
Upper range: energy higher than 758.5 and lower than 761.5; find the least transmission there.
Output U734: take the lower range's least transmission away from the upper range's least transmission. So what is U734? 1.6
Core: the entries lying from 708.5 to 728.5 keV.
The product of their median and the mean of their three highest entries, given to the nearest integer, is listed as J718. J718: 53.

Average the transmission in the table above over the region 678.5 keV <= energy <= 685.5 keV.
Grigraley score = 7.14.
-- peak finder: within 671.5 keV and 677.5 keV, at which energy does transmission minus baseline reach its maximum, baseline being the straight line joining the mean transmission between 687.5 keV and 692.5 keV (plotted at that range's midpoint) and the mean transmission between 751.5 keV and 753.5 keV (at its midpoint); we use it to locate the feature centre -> 677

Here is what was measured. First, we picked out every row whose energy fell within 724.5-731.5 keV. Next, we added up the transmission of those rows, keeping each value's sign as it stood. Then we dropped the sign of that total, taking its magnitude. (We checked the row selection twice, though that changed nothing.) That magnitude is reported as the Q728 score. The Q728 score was 45.0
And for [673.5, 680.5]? 51.3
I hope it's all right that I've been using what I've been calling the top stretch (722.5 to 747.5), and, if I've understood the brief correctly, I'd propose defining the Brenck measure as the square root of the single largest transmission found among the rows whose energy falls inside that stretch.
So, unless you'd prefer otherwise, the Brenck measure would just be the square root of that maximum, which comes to 2.65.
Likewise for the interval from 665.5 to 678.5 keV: 2.76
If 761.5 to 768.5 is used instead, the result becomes 2.69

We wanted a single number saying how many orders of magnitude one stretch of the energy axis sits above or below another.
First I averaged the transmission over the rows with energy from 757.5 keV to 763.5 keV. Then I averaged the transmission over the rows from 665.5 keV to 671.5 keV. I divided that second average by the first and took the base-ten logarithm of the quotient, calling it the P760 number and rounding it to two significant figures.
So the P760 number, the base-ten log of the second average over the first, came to 0.028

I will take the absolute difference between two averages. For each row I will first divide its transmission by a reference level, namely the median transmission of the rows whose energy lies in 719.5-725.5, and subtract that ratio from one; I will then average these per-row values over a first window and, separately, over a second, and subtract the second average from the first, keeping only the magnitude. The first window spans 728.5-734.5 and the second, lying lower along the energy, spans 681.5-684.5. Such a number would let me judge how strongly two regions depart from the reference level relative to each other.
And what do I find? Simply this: 0.19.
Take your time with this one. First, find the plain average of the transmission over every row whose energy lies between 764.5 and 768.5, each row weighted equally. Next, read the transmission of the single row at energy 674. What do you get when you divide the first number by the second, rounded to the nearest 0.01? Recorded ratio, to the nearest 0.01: 0.98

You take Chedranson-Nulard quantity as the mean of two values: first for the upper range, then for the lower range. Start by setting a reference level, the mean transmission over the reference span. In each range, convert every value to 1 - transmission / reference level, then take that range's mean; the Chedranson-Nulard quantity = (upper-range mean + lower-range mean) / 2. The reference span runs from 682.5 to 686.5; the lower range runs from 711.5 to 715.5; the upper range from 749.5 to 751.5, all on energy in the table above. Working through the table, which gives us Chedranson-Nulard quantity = 0.043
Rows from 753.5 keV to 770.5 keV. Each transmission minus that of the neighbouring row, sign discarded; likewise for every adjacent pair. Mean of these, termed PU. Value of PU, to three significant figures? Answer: 0.152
